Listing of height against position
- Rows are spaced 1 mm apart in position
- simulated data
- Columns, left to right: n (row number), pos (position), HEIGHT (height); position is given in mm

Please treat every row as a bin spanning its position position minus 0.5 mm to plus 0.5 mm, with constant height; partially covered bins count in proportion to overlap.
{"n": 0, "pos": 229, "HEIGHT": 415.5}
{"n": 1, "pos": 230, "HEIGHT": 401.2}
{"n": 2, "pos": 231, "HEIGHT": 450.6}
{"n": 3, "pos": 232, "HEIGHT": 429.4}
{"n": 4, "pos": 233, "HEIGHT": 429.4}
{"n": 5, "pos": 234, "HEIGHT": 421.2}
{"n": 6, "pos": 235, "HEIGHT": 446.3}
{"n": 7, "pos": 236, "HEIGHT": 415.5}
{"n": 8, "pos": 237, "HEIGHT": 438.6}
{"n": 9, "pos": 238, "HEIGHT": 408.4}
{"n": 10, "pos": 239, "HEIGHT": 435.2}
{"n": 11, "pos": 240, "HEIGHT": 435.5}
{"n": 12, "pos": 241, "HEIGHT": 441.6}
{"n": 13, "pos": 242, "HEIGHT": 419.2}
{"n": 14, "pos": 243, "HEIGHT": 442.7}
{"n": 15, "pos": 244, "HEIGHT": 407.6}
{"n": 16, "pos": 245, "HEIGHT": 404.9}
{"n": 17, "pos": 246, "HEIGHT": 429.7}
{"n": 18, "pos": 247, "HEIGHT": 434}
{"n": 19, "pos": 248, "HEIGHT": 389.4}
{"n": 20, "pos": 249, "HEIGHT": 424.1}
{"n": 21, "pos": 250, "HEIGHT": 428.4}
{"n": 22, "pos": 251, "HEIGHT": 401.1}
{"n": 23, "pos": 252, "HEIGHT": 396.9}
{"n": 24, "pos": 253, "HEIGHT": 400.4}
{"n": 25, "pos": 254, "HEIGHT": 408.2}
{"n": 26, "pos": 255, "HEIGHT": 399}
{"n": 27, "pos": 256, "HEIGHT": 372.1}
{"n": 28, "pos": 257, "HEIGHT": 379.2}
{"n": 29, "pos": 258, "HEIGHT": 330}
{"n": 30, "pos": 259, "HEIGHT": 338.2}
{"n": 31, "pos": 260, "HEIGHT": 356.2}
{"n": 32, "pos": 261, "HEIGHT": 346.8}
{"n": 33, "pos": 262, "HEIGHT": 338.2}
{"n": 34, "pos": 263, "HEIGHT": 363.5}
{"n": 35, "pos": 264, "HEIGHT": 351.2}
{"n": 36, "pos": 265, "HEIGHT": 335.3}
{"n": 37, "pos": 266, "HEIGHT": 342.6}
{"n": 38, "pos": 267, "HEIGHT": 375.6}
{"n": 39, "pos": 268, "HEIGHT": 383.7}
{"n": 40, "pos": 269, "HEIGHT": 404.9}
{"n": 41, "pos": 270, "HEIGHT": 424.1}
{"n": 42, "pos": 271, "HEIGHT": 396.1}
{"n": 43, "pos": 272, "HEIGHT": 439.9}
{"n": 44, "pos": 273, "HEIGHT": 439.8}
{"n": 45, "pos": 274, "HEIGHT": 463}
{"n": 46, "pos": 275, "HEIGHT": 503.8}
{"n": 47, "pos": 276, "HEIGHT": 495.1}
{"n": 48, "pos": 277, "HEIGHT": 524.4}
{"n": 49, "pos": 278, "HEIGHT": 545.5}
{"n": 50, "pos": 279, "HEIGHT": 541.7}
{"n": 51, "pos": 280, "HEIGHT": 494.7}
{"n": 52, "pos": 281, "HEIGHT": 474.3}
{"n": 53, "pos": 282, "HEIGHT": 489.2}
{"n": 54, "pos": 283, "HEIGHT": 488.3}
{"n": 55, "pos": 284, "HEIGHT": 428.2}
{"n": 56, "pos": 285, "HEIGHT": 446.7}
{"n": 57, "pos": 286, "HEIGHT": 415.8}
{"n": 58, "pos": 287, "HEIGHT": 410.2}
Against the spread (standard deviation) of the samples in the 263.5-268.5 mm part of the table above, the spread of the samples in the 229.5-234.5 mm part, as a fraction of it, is 0.85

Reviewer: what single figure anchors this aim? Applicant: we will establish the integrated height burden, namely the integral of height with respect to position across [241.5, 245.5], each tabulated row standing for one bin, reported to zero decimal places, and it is 1674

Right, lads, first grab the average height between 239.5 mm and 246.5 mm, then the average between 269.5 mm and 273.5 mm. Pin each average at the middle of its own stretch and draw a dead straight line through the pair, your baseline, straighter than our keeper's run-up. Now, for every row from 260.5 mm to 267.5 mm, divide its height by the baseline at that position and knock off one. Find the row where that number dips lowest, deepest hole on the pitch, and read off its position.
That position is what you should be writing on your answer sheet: 265 mm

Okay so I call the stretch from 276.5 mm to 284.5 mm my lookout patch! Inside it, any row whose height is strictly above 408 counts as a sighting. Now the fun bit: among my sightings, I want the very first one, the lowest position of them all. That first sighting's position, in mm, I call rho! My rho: 277 mm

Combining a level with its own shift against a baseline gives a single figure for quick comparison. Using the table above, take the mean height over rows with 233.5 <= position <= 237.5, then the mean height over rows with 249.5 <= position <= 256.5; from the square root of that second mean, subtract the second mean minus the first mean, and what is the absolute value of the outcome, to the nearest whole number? 50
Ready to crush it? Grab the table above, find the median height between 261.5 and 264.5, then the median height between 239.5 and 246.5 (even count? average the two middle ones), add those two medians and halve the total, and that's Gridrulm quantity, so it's 390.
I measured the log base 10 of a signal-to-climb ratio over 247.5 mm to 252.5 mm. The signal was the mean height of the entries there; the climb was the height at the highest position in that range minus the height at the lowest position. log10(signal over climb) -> 1.74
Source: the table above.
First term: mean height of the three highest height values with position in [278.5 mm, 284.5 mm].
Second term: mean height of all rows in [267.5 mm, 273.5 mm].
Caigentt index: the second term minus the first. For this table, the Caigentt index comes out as -94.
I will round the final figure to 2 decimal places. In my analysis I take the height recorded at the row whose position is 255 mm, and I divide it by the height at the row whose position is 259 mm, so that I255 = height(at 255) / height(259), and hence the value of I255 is 1.18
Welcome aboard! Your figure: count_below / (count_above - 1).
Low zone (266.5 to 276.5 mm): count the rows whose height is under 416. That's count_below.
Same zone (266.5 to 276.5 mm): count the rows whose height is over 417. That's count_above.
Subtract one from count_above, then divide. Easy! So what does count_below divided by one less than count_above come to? 0.8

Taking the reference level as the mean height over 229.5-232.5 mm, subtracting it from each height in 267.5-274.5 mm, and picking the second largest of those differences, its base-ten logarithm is 1.11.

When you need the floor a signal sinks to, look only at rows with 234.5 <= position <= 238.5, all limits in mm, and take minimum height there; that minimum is 408.4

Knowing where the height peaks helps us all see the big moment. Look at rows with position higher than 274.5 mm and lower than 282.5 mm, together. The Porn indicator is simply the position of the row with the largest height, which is 278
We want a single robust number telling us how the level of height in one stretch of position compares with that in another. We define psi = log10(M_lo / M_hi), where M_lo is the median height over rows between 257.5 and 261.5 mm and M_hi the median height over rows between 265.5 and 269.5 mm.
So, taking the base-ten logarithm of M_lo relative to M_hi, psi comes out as -0.04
